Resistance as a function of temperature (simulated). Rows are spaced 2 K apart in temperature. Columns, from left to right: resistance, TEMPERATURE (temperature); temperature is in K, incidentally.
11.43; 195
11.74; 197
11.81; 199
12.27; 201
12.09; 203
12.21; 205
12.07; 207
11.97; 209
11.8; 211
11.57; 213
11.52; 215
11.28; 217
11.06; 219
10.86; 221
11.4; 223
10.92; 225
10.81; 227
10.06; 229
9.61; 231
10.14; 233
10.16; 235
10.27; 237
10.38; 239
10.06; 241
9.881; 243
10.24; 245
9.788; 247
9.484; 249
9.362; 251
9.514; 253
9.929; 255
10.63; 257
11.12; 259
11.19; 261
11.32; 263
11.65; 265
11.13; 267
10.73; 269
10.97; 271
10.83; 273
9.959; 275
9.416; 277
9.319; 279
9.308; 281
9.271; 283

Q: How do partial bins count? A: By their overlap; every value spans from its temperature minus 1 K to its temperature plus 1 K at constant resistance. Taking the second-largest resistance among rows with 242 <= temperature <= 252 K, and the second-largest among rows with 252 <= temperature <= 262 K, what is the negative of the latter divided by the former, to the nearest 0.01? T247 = -1.13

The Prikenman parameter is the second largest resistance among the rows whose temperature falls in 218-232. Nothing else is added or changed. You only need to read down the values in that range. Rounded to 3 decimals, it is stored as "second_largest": 11.060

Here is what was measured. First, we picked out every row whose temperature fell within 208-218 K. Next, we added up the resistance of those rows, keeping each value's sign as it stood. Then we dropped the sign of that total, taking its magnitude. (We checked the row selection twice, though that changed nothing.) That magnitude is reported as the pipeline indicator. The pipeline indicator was 58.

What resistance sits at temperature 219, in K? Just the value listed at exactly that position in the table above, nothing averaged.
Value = 11.06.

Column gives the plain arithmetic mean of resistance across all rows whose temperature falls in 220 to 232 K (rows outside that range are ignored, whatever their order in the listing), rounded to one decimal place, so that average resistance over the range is 10.6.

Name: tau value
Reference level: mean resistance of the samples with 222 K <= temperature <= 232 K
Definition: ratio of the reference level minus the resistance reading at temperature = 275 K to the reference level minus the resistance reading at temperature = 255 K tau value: 1.0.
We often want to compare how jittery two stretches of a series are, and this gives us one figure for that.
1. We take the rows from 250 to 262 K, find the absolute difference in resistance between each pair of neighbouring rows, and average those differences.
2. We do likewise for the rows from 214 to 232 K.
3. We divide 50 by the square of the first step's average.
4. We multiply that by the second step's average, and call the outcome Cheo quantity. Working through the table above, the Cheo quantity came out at 140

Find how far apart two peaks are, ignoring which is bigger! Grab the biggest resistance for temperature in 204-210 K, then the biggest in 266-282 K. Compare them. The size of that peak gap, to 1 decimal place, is 1.1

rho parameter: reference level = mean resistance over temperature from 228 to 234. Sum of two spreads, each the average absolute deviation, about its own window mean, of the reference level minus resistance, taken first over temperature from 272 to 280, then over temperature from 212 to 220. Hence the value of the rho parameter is 0.70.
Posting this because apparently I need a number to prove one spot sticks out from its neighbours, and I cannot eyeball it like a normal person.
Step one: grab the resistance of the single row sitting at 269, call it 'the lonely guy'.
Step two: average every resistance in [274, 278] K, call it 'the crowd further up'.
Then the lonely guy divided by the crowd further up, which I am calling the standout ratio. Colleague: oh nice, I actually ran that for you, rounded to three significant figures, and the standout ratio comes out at 1.11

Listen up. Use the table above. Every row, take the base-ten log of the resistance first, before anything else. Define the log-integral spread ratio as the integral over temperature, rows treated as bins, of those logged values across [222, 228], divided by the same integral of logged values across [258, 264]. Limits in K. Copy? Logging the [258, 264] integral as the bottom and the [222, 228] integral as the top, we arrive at 0.99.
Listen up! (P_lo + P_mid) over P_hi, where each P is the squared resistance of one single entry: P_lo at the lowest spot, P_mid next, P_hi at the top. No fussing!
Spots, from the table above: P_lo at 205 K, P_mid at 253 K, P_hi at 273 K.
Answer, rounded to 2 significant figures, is 2.0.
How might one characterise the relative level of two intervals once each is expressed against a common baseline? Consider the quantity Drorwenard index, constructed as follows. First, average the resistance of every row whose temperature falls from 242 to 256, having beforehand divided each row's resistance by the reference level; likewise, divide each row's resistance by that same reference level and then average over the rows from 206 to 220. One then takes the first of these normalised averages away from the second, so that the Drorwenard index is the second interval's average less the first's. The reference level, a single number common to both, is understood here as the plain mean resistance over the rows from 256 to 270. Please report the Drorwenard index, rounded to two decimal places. 0.17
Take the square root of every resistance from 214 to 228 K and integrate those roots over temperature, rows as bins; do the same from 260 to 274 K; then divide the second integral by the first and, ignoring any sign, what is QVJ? 1.00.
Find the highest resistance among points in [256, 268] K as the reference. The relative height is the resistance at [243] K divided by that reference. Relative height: 0.85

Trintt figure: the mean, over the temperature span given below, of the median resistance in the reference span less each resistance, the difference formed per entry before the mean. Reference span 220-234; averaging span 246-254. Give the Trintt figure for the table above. 1.3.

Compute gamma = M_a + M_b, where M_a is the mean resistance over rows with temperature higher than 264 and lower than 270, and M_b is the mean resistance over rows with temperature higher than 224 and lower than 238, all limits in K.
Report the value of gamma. 21.5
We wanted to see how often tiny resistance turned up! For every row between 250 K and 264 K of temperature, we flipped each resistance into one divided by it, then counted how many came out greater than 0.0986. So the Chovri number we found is 3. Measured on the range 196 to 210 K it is 0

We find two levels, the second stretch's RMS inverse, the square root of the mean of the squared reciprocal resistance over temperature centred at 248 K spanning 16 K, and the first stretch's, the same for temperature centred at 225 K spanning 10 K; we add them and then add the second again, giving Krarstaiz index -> 0.297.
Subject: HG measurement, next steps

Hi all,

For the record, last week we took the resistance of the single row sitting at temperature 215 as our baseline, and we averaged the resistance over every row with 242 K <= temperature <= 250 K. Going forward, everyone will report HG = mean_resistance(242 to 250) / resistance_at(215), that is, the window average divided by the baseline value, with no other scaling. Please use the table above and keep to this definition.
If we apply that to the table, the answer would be 0.85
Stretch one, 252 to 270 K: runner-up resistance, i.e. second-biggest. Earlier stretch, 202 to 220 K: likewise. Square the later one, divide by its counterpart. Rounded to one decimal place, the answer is 10.6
